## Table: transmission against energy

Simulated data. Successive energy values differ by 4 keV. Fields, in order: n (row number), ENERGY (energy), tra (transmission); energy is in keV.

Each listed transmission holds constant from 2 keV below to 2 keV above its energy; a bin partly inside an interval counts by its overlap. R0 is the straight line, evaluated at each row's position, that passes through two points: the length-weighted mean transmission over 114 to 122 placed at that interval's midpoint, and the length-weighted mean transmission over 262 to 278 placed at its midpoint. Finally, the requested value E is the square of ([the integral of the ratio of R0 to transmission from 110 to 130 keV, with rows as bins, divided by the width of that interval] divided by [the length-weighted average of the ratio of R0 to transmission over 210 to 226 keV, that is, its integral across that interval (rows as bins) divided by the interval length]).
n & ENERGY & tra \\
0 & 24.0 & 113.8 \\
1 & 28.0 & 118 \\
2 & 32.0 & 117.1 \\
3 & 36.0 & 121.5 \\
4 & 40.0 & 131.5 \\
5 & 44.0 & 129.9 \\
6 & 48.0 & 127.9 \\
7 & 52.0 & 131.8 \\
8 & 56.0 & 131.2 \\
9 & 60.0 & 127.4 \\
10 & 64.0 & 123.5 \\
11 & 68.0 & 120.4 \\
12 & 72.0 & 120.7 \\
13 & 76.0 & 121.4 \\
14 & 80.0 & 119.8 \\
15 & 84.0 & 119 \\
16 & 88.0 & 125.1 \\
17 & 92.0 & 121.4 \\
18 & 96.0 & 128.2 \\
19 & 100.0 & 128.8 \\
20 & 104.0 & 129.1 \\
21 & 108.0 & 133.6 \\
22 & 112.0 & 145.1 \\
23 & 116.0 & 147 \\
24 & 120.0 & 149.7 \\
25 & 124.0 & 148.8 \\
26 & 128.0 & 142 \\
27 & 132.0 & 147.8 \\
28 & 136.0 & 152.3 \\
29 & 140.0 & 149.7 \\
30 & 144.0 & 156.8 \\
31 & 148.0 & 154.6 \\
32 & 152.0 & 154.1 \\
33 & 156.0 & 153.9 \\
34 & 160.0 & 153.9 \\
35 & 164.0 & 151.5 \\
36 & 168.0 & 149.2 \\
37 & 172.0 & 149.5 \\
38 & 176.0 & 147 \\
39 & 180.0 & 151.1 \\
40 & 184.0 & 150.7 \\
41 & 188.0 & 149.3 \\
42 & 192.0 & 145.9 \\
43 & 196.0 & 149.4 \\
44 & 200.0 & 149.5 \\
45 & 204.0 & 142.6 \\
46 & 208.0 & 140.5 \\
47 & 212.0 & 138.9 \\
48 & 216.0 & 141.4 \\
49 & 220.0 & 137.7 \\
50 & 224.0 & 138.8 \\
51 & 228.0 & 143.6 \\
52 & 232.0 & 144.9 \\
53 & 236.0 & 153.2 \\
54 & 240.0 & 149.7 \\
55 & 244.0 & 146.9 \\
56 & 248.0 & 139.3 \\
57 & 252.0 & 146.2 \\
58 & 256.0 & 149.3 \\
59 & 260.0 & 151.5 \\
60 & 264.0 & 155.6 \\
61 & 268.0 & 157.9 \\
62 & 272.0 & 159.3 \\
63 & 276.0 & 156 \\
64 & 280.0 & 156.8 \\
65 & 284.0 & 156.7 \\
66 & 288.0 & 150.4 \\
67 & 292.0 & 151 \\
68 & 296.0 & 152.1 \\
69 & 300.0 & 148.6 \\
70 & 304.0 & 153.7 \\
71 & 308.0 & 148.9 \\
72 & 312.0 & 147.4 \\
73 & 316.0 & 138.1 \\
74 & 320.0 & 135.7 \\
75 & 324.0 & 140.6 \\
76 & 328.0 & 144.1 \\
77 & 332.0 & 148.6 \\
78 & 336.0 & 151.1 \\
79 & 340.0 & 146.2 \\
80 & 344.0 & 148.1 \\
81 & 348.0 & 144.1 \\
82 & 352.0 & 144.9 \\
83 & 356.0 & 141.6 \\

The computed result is 0.84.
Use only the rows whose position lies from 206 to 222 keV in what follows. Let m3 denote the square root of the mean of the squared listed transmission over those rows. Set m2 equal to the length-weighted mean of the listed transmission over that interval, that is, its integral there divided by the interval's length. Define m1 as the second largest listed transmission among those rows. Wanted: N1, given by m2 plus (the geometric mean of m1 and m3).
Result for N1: 280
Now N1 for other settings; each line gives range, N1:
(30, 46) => 252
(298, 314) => 299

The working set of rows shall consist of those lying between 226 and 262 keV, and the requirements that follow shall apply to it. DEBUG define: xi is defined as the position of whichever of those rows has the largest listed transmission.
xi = 236.0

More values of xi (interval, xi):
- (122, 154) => 144.0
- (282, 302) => 284.0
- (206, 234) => 232.0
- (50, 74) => 52.0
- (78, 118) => 116.0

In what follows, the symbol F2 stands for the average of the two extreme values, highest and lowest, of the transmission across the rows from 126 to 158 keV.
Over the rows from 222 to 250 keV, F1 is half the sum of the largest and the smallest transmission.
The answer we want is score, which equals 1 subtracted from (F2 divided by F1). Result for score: 0.02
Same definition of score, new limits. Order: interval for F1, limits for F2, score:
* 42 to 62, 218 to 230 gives 0.09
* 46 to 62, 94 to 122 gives 0.07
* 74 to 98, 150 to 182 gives 0.22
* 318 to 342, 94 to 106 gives -0.10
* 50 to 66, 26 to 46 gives -0.03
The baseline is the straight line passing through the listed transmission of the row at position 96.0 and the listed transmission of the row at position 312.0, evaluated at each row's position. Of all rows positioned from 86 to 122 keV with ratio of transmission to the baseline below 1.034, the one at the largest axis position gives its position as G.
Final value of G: 108.0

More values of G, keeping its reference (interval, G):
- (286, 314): 312.0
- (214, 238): 232.0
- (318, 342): 340.0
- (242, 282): 252.0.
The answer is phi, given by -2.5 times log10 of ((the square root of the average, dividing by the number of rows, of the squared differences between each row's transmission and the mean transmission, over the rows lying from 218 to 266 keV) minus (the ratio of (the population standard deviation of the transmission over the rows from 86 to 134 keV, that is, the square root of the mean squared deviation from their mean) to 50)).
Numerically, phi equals -1.82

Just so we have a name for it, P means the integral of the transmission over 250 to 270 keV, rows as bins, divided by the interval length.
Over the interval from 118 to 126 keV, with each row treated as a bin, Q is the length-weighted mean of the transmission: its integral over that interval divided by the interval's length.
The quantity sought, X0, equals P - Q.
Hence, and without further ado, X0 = 3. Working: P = 152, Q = 149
